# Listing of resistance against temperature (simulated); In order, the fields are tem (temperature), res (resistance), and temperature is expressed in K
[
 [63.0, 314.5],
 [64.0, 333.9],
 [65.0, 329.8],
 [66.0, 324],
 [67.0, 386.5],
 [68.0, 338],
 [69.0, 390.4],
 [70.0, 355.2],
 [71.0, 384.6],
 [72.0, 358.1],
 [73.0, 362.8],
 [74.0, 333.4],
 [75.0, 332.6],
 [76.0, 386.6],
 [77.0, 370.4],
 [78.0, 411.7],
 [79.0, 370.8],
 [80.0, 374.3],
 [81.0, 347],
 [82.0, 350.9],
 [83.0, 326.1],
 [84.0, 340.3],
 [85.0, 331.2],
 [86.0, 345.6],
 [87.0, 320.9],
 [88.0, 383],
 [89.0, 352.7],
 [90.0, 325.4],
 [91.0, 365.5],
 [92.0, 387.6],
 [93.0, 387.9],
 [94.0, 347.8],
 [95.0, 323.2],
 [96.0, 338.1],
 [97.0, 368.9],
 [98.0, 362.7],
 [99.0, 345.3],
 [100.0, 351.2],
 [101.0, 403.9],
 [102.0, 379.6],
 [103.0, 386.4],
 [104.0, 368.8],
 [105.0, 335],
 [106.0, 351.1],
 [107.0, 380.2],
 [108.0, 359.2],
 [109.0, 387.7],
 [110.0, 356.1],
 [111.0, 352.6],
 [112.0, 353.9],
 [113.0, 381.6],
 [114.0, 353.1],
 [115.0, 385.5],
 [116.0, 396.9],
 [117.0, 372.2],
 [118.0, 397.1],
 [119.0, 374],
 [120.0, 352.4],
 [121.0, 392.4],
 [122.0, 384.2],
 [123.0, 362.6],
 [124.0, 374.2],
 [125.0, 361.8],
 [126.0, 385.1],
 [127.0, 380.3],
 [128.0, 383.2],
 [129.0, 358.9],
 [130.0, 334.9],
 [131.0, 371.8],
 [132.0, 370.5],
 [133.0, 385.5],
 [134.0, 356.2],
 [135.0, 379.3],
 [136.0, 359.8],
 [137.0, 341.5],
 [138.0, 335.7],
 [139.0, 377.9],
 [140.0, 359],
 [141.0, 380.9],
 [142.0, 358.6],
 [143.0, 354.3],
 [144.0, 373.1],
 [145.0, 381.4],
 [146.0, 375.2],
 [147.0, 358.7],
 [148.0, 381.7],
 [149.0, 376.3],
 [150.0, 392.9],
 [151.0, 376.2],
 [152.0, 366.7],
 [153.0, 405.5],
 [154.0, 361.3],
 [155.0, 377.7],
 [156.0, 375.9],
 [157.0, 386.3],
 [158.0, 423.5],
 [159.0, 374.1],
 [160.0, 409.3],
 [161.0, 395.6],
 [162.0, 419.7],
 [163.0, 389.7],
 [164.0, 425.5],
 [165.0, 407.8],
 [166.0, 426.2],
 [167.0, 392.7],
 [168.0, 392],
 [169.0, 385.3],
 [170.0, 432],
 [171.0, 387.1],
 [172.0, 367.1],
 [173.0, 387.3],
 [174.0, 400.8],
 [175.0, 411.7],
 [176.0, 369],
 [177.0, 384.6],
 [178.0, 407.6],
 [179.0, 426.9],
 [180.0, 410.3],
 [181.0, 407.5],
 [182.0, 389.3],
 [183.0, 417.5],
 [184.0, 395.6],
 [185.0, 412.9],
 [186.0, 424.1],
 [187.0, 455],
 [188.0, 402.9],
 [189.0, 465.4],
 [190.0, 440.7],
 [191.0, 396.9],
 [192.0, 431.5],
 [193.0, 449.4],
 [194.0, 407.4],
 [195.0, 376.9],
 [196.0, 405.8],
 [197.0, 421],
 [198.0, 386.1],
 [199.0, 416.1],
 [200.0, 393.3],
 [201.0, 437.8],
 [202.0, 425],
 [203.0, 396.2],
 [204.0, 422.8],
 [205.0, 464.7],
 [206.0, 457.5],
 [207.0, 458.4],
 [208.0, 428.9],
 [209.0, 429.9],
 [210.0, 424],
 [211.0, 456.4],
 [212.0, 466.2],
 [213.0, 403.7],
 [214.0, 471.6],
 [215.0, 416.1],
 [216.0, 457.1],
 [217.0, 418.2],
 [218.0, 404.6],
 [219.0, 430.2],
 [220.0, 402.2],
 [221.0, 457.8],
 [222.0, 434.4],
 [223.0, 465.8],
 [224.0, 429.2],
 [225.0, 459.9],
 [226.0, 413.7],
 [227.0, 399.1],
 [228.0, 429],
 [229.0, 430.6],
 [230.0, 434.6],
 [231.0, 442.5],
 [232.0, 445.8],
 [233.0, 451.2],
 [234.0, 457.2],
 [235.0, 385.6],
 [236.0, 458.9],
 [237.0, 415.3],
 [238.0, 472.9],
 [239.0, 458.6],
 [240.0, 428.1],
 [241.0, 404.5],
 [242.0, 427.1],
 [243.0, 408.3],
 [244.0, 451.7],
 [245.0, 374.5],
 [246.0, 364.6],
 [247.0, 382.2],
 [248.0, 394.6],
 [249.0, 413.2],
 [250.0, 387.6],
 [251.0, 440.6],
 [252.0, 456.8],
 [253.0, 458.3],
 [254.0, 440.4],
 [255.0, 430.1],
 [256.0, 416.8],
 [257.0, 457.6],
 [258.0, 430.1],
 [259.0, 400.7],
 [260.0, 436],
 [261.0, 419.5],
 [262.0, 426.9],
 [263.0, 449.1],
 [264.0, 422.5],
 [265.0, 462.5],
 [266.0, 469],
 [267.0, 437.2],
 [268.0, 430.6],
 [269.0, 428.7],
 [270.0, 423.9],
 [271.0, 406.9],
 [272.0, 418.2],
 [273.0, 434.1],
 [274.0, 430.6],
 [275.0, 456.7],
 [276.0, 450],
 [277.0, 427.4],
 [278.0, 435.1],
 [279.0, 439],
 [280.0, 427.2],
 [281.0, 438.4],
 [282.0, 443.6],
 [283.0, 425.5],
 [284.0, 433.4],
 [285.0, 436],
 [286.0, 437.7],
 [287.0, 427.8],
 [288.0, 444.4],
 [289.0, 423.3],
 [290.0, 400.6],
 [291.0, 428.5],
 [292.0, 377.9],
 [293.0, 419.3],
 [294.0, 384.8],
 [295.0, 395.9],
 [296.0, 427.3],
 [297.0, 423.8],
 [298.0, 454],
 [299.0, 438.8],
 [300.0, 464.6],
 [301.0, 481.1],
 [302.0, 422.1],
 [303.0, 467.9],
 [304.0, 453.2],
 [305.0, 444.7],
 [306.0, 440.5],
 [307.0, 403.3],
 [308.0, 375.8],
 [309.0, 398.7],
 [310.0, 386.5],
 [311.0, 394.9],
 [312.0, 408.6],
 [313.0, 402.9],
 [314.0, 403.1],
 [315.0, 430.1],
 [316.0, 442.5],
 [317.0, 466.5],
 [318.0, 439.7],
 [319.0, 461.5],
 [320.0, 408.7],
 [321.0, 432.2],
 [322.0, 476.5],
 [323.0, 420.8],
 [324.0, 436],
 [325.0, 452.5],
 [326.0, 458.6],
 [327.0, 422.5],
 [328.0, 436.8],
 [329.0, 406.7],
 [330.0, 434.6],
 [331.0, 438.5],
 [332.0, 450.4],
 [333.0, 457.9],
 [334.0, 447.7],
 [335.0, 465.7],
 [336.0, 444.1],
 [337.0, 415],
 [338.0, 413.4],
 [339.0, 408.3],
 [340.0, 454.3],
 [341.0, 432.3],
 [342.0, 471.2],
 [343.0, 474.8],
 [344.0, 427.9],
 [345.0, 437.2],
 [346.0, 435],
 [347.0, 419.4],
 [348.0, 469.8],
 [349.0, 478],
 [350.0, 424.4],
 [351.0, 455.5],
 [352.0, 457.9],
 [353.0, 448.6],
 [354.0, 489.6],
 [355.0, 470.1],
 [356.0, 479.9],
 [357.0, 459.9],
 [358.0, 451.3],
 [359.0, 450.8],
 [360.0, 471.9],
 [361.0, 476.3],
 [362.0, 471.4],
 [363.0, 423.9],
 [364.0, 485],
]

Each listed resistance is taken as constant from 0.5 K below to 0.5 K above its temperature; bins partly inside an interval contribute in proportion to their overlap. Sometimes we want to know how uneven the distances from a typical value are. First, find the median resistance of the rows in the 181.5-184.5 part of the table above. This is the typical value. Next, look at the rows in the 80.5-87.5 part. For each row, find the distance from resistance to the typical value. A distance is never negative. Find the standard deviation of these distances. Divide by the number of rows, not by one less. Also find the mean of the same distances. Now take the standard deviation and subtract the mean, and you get -48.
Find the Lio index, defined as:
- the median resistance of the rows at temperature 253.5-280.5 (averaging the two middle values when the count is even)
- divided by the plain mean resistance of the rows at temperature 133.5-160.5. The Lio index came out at 1.15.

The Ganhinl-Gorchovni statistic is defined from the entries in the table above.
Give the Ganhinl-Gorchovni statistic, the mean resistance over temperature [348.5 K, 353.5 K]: 453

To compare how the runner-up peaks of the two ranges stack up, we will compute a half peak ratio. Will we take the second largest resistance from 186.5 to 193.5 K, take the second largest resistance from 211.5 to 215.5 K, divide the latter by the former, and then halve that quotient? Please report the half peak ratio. 0.512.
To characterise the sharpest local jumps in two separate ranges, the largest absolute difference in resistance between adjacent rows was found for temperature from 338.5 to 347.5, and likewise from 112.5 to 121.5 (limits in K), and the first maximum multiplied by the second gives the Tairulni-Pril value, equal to 1876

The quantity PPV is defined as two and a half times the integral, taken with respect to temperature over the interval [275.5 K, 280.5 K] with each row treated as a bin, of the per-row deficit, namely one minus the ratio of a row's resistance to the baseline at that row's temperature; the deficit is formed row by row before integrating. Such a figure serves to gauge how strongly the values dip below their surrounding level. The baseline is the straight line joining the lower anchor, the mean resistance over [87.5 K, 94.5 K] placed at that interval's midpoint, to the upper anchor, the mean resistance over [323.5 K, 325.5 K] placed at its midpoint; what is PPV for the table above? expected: -0.2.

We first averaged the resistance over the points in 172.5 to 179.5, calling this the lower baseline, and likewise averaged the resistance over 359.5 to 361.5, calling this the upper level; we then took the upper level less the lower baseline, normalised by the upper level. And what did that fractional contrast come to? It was 0.160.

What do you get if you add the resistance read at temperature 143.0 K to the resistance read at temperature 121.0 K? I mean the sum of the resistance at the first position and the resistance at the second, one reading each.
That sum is 747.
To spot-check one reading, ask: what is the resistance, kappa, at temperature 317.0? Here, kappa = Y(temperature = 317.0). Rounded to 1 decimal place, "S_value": 466.5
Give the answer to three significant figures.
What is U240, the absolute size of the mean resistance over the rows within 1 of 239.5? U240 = 443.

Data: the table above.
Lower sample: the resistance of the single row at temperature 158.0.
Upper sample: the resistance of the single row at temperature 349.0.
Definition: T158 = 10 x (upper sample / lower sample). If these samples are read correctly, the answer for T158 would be 11.3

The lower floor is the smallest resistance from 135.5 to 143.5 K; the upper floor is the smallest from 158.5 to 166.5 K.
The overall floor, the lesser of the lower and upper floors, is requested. 336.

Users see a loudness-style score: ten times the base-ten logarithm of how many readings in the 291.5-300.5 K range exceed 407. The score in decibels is 8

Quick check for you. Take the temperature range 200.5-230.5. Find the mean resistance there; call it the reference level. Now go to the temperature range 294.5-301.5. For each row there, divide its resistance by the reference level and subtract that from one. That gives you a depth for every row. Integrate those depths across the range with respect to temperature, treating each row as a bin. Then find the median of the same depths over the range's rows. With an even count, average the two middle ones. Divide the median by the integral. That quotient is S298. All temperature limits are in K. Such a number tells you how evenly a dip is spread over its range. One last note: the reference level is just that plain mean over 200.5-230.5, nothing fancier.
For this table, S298 0.10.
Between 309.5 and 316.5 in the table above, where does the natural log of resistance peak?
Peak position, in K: 316.0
